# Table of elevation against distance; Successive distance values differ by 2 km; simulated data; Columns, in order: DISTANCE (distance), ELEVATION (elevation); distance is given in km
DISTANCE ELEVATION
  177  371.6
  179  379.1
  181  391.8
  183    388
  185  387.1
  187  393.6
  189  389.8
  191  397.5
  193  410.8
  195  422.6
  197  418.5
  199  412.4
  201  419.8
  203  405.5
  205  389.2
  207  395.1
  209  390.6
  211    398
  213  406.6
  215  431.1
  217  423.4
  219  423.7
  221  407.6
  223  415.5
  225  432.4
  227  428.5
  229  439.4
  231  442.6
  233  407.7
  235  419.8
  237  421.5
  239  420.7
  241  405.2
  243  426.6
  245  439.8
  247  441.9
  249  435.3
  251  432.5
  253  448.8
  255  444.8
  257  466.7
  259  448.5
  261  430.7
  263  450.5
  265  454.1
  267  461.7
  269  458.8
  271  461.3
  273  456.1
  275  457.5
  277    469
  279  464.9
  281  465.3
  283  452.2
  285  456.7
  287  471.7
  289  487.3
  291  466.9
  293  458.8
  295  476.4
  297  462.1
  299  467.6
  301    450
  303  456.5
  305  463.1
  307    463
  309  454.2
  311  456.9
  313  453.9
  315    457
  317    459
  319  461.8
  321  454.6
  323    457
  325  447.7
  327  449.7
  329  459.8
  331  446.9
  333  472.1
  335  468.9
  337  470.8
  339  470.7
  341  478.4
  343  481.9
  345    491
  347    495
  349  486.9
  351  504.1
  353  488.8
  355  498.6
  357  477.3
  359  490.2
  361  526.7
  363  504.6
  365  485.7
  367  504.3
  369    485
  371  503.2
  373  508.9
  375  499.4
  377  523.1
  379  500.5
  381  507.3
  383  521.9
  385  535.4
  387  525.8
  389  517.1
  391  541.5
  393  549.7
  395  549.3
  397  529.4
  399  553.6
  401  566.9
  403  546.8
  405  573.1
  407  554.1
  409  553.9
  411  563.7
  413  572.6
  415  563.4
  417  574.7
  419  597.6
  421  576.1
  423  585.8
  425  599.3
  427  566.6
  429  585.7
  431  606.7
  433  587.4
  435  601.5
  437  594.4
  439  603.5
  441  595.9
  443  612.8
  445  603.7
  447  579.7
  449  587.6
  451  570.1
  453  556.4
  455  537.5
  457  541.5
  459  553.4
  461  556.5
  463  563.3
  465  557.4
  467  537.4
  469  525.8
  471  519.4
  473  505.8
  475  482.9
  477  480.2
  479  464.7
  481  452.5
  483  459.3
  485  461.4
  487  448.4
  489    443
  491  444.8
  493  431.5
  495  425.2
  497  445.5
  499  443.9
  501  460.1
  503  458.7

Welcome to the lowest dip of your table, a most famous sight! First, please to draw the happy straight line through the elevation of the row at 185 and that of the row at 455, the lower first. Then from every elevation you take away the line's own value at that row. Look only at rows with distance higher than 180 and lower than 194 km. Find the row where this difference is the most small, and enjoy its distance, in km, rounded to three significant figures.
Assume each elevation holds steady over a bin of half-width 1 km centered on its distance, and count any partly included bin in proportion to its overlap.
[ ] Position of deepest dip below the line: 185 km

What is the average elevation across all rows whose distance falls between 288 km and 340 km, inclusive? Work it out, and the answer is 461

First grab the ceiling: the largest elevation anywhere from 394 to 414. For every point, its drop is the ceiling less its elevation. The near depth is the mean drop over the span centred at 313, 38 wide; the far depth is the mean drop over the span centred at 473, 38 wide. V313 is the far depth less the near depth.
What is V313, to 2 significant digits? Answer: -44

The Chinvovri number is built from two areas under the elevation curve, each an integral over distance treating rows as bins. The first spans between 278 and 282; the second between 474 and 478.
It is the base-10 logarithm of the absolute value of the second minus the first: 1.8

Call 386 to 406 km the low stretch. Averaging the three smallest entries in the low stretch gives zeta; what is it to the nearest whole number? 524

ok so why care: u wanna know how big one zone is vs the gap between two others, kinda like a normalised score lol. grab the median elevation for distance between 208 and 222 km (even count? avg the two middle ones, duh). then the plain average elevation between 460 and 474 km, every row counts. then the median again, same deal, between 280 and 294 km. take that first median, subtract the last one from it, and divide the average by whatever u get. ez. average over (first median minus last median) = -9.3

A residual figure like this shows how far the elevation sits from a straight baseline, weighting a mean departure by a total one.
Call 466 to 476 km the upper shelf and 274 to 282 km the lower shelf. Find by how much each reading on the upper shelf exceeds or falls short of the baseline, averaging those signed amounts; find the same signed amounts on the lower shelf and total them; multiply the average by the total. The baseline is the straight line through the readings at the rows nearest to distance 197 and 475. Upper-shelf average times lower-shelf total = 3475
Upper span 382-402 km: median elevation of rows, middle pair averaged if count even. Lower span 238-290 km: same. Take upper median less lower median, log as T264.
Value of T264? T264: 85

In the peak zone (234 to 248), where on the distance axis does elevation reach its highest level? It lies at 247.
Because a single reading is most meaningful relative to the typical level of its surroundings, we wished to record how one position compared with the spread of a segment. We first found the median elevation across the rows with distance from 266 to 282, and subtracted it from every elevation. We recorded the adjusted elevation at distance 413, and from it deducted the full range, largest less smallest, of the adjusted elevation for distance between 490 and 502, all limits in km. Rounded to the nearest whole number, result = 76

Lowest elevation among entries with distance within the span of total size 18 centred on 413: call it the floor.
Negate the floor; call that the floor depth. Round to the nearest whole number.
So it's -554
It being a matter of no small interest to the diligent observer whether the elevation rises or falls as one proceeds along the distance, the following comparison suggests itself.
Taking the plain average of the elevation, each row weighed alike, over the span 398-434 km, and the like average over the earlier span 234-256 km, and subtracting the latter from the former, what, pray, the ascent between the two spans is 143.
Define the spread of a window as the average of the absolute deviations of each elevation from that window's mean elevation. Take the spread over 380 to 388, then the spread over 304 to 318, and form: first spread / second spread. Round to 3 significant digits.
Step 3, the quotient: 2.63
